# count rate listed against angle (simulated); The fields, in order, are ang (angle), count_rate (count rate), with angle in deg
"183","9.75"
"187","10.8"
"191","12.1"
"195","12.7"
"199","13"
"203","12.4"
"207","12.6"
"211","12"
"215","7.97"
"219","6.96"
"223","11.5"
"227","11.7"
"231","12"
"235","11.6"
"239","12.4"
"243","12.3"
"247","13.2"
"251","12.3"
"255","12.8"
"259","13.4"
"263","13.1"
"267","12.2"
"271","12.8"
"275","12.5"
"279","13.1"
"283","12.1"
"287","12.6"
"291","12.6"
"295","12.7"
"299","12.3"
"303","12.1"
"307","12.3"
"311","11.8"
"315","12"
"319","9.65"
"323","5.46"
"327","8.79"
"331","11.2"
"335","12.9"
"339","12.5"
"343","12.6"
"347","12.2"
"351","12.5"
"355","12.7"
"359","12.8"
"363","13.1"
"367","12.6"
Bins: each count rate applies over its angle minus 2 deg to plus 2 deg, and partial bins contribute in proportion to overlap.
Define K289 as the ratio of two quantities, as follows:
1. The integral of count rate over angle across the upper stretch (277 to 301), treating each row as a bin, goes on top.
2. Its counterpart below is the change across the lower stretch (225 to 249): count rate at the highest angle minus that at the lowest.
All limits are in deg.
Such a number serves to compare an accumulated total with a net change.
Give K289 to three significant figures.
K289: 201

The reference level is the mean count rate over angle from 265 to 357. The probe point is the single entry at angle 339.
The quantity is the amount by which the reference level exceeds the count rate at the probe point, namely -0.69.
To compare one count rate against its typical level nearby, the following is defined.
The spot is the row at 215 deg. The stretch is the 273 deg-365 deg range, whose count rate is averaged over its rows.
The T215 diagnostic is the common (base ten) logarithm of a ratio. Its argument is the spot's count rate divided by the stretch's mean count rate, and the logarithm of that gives -0.17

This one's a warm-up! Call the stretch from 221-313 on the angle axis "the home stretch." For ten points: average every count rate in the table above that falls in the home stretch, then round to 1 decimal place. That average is 12.4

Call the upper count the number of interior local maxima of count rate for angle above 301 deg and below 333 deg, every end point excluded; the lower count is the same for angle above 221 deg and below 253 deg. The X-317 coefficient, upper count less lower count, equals -1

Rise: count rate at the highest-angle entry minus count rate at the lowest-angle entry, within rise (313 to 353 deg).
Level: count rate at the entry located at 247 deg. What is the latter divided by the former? 26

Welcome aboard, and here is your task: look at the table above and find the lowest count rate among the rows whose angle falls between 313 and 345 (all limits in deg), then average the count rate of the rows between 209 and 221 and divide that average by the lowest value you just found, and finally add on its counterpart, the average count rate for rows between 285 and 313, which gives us 14.0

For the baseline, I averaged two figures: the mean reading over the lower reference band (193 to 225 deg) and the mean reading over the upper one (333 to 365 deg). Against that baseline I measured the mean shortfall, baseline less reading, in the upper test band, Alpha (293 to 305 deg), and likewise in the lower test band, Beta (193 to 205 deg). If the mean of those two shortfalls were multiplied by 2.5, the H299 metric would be -1.6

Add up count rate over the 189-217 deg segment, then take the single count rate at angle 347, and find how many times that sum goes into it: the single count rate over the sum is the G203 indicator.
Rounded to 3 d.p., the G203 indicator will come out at 0.147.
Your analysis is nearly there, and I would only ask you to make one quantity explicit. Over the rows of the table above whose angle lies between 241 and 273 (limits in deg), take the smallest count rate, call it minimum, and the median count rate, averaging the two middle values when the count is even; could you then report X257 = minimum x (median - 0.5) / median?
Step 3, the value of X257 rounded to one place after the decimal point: 11.7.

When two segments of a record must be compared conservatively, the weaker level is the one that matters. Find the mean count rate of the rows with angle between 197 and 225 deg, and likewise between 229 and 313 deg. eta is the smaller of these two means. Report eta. 10.9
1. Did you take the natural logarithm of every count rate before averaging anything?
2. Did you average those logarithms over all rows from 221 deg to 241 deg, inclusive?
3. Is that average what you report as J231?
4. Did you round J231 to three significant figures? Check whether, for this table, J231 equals 2.47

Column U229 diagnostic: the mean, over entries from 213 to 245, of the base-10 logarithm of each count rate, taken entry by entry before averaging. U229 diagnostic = 1.02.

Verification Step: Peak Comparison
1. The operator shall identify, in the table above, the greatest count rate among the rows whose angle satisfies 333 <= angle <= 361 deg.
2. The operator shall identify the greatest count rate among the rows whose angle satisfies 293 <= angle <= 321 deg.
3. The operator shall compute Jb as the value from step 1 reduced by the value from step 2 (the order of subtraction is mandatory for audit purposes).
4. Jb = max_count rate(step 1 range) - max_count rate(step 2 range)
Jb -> 0.20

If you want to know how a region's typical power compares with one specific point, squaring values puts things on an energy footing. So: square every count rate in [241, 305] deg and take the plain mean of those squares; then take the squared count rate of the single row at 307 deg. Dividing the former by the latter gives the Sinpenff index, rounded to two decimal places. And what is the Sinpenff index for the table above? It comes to 1.06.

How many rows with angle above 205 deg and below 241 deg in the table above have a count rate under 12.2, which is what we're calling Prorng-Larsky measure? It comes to 7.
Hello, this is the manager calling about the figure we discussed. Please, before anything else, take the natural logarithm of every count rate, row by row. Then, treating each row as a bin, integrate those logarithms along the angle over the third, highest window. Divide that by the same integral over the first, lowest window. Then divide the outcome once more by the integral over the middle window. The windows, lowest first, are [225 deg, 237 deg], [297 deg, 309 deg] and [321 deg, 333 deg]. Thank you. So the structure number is 0.028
